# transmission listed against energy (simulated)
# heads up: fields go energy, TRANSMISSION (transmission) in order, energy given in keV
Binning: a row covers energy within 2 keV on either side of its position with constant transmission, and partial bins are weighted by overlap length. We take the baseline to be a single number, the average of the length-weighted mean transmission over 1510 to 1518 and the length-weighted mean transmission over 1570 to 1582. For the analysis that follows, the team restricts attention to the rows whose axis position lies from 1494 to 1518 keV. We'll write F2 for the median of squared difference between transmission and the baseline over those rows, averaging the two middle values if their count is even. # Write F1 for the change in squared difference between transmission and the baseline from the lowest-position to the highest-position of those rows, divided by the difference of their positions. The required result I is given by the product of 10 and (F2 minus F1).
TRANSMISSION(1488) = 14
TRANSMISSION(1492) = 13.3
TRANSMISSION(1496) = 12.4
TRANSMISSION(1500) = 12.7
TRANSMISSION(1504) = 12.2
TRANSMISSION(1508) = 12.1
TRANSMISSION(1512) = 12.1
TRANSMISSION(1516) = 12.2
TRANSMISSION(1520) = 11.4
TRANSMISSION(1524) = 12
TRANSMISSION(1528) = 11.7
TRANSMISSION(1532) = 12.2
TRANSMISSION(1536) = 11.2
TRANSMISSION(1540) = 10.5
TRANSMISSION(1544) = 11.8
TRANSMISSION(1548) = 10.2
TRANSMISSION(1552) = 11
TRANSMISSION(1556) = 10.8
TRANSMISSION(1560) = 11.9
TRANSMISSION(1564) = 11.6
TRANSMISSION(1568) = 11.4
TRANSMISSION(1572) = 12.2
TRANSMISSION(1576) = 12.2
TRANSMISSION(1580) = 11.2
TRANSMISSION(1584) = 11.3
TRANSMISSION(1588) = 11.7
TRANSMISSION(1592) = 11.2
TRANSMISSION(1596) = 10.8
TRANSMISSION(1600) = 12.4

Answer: 0.4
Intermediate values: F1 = -0.01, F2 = 0.04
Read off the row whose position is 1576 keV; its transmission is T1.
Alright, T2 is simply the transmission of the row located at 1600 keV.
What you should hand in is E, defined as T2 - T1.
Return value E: 0.20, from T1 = 12.2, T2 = 12.4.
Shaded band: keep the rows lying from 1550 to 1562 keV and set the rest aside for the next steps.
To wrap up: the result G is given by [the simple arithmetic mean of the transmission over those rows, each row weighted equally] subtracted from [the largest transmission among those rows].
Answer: 0.7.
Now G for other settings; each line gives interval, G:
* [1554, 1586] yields 0.6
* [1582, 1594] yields 0.3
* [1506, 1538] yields 0.3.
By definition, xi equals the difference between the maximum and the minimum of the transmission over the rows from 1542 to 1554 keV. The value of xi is 1.6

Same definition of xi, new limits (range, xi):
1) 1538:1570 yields 1.7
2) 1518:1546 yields 1.7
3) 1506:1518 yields 0.1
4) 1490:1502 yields 0.9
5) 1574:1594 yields 1.0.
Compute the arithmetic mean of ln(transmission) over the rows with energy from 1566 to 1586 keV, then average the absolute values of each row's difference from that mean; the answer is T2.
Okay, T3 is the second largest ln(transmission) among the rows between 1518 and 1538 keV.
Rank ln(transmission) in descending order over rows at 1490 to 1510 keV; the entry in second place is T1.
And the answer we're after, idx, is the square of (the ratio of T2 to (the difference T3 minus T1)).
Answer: 0.4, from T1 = 2.54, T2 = 0.037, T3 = 2.48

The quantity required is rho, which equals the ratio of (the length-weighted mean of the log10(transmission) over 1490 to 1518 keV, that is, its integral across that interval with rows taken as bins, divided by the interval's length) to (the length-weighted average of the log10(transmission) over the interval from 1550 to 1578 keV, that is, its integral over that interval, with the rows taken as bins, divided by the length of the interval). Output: 1.03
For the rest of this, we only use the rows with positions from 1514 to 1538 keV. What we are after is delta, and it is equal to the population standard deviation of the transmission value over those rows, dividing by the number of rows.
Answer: 0.385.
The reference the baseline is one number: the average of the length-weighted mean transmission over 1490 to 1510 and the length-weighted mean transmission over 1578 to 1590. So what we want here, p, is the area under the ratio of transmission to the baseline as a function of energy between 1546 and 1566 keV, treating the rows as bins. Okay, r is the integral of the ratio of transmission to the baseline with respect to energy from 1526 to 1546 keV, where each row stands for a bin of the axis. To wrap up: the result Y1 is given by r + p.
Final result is 37.7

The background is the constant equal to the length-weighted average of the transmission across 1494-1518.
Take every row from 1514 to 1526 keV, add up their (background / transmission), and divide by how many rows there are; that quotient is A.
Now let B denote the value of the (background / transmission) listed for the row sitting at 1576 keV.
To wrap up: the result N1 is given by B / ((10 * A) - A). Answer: 0.108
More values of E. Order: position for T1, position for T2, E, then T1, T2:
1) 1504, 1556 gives -1.40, 12.2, 10.8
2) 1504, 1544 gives -0.40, 12.2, 11.8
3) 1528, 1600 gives 0.70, 11.7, 12.4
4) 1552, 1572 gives 1.20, 11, 12.2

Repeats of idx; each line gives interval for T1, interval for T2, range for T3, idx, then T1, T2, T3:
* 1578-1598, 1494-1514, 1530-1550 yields 0.1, 2.42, 0.016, 2.47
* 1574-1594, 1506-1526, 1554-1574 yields 1.3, 2.46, 0.019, 2.48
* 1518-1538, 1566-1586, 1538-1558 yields 0.2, 2.48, 0.037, 2.40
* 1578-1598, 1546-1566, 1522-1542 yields 0.6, 2.42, 0.047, 2.48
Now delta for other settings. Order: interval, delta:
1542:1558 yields 0.572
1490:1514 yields 0.427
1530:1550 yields 0.755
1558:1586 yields 0.387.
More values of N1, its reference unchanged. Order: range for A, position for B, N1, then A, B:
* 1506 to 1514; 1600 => 0.108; 1.02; 0.991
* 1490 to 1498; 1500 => 0.112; 0.96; 0.967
